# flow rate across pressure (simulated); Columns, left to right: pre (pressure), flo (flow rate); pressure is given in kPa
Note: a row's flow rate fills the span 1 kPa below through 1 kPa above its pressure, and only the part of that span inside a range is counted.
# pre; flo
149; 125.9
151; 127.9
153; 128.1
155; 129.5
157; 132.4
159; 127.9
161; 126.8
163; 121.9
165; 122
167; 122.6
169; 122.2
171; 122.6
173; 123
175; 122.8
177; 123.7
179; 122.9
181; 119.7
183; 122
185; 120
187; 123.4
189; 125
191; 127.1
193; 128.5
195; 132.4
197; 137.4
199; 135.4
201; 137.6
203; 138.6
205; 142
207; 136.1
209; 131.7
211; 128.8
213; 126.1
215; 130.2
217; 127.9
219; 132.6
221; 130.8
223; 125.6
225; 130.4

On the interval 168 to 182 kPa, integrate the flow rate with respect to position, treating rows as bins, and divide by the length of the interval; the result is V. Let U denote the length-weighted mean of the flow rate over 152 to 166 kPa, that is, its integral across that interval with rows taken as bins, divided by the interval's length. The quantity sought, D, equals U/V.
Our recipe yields 1.04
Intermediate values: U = 127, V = 122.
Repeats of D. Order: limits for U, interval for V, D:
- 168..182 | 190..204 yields 0.91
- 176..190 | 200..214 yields 0.91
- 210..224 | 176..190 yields 1.05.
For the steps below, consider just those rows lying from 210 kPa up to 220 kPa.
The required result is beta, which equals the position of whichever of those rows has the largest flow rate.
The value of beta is 219 kPa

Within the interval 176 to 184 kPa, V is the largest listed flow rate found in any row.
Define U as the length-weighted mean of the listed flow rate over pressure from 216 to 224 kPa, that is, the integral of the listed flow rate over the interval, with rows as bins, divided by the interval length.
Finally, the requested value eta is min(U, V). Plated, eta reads 124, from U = 129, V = 123.7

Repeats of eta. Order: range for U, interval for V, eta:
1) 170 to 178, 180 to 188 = 123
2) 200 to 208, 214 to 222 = 133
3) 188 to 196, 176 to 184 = 124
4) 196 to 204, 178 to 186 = 123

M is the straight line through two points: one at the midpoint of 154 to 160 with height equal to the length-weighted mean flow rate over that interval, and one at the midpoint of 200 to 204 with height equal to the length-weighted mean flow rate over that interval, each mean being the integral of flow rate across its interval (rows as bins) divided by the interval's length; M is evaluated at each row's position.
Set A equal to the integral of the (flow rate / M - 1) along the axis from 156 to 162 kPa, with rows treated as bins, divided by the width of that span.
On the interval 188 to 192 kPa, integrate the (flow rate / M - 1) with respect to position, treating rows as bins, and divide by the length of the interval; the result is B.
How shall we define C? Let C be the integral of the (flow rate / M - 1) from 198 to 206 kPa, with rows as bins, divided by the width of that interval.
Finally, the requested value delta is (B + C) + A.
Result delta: -0.08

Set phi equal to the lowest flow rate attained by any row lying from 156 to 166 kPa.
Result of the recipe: 121.9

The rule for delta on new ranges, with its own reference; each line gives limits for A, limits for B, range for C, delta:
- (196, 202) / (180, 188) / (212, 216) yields -0.19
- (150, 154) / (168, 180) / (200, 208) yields -0.08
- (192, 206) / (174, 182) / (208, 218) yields -0.18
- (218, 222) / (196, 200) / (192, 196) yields -0.12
